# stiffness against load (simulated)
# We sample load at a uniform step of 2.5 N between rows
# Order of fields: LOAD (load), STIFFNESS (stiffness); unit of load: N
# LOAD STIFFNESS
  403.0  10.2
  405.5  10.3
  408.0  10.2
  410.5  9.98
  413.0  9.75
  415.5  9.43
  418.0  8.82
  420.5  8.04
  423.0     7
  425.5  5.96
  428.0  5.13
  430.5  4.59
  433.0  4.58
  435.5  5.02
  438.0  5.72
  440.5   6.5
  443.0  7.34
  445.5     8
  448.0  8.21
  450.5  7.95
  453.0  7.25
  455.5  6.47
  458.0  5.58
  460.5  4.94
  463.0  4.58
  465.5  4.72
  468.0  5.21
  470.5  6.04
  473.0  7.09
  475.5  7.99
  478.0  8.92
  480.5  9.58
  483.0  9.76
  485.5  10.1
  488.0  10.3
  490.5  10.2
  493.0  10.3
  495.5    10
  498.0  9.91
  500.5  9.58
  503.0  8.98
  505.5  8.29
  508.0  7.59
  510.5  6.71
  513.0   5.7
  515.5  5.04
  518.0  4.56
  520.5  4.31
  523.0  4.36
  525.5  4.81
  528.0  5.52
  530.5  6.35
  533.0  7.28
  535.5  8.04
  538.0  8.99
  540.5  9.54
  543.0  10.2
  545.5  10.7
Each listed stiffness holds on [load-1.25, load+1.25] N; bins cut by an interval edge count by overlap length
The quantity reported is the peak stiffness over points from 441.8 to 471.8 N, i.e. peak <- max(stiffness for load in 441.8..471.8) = 8.21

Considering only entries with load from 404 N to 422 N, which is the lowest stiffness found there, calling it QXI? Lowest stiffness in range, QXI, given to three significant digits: 8.04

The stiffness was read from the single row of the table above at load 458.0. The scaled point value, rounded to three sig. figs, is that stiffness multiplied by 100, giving 558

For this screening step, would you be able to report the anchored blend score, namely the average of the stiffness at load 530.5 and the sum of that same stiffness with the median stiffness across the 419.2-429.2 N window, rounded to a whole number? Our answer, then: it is 10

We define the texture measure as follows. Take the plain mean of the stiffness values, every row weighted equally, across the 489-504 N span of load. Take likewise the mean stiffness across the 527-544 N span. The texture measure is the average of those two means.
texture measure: 8.9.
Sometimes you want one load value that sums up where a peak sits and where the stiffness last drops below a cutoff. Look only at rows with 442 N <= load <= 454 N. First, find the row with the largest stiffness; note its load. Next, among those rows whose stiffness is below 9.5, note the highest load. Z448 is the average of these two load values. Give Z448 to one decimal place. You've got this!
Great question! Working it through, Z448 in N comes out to 450.5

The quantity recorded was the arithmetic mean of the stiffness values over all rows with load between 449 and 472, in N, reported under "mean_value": 5.9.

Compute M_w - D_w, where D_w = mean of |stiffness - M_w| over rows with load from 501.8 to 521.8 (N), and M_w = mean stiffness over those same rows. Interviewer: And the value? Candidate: 4.9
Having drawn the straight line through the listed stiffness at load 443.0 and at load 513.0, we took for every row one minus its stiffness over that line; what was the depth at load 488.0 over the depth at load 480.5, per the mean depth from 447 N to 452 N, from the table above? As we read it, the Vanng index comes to -11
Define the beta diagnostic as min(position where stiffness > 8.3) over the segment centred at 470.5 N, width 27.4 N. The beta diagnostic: 478.0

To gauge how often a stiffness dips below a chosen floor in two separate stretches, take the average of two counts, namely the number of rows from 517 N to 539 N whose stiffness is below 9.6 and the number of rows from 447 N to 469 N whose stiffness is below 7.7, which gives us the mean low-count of 8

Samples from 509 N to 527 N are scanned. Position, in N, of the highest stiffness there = 510.5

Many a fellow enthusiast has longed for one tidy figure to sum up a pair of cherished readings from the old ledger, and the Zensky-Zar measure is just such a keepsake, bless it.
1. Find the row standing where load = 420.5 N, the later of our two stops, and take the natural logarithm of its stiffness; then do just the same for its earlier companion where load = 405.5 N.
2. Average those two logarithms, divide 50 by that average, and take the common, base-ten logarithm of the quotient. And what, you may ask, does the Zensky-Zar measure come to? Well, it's 1.35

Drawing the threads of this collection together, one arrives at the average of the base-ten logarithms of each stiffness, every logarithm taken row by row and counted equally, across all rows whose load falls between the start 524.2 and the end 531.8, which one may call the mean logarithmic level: 0.742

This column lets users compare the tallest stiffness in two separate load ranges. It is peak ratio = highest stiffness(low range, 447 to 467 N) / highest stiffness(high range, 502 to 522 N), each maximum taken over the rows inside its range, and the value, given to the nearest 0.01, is 0.91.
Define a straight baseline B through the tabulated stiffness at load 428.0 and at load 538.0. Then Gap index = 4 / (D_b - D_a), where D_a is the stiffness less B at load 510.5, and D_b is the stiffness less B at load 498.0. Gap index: 1.1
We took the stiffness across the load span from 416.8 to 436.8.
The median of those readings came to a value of 5.5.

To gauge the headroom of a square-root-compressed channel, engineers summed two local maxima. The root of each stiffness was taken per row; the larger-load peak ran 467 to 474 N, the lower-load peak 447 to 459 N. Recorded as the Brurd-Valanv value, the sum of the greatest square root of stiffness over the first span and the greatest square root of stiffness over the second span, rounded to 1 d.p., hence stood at 5.5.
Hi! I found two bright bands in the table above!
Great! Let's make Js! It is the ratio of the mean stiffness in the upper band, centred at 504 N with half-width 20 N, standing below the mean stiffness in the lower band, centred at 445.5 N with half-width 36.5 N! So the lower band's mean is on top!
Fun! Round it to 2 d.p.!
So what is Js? 0.88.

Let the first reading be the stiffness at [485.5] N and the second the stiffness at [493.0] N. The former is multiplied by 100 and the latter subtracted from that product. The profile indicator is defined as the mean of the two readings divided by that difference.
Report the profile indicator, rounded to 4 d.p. 0.0102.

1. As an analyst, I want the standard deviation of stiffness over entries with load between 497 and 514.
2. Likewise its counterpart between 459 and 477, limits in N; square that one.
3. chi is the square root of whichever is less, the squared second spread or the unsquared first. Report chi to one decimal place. 1.2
